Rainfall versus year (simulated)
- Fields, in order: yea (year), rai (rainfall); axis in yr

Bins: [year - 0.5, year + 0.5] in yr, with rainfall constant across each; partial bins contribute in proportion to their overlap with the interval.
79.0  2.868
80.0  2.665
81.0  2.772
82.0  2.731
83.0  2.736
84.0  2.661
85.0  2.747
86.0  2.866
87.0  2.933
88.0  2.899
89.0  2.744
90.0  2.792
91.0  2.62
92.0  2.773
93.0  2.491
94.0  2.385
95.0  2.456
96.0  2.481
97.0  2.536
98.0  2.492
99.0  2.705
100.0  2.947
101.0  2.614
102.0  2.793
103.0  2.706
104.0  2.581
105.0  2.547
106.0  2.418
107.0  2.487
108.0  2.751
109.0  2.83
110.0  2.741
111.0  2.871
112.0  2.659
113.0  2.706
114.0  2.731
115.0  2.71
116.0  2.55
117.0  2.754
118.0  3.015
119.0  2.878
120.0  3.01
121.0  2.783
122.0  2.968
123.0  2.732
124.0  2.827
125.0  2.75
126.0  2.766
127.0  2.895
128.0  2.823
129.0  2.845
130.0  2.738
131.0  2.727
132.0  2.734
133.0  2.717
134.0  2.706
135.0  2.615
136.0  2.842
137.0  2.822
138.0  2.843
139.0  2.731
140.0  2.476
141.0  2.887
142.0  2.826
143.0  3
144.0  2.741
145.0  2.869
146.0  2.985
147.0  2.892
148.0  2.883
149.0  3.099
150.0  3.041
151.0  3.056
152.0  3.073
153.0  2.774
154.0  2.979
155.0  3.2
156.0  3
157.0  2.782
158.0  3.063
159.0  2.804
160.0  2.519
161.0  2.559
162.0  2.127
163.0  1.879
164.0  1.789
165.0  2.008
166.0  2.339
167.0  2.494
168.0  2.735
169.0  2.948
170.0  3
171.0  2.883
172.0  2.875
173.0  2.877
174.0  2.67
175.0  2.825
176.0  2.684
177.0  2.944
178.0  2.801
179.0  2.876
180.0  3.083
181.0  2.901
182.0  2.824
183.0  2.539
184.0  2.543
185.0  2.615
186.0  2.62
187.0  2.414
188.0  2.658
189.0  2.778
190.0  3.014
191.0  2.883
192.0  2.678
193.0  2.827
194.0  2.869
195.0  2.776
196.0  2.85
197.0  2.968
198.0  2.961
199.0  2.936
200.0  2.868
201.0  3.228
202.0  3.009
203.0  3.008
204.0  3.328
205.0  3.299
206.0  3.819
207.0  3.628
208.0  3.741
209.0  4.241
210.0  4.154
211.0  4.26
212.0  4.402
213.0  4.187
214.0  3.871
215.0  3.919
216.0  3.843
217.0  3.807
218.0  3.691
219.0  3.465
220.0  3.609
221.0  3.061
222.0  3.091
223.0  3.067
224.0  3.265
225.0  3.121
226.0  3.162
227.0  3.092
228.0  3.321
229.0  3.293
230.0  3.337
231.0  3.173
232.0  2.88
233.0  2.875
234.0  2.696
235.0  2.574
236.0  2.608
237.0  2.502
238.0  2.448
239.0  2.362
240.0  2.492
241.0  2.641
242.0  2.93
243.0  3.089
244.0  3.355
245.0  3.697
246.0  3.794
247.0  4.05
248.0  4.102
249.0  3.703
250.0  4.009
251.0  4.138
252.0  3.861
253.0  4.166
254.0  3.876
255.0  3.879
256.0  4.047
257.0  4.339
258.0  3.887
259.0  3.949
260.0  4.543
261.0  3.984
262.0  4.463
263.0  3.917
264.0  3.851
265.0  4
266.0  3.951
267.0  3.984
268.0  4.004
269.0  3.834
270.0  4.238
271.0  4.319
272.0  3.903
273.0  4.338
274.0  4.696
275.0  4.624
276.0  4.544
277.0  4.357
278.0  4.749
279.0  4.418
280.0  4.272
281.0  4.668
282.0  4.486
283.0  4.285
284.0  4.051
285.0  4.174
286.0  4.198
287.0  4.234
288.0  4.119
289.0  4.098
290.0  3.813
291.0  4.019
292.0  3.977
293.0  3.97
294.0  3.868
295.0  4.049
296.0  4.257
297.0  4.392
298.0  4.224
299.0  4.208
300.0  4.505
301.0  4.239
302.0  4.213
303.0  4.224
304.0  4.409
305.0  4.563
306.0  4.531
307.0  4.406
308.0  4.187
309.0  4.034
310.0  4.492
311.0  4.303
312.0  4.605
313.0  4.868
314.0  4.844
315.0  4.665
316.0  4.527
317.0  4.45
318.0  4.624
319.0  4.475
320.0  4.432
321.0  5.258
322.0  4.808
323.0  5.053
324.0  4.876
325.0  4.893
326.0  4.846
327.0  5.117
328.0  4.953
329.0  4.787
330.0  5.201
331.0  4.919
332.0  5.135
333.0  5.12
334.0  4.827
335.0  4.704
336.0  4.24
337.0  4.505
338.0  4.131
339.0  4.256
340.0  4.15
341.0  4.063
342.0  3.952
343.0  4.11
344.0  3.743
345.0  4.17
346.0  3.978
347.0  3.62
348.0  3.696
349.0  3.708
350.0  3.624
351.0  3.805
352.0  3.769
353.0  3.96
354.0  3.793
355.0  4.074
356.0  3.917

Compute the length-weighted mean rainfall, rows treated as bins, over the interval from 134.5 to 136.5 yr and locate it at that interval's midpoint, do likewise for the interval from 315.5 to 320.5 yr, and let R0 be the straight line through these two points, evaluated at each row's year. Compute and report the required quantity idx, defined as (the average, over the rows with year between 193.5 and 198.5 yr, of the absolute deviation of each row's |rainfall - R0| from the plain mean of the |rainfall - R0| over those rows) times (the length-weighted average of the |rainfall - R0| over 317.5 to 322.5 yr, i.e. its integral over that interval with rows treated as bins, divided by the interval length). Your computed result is 0.013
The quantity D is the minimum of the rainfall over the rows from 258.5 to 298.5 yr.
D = 3.813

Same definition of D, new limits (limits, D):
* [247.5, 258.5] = 3.703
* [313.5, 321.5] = 4.432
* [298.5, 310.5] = 4.034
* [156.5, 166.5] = 1.789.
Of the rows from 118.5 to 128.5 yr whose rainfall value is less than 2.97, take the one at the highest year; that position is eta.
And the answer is 128.0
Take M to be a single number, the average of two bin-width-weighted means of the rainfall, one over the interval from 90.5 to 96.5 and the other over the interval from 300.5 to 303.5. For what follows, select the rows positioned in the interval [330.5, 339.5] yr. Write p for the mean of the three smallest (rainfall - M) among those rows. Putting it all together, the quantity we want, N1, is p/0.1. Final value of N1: 8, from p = 0.8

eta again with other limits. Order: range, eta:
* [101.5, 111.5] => 111.0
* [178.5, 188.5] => 188.0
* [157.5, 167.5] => 167.0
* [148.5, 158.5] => 157.0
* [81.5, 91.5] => 91.0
